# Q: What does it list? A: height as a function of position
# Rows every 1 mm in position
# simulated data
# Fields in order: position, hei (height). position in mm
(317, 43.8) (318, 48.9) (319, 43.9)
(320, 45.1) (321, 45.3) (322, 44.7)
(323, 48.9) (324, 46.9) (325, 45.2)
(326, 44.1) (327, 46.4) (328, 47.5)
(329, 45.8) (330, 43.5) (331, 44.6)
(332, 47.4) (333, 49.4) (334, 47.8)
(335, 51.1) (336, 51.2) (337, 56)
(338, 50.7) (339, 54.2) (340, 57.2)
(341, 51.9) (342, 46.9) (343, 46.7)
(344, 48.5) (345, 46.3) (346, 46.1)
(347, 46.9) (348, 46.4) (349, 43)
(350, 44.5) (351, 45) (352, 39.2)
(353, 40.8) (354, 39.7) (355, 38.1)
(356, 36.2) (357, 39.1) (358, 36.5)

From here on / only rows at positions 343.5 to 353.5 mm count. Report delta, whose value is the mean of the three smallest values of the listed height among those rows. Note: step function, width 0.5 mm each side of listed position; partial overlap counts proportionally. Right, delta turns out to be 41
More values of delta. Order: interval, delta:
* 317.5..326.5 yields 44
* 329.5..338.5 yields 45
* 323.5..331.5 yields 44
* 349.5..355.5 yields 39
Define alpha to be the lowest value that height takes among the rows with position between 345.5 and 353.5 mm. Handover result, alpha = 39.2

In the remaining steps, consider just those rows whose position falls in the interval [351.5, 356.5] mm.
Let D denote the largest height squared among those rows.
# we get 1665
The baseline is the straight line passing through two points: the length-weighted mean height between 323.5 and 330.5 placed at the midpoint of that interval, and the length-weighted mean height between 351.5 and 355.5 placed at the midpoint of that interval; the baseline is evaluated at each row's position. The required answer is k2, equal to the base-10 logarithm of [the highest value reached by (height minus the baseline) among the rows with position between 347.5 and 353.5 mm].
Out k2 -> 0.8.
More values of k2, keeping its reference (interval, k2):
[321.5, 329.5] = 0.4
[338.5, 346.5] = 1.2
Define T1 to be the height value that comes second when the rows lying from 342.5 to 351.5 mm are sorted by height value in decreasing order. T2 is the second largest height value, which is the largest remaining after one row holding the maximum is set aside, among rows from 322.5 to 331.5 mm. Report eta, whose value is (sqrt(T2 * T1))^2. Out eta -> 2228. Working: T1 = 46.9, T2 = 47.5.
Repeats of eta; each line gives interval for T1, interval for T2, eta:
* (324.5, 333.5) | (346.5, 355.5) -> 2204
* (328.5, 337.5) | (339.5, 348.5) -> 2657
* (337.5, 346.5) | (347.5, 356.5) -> 2439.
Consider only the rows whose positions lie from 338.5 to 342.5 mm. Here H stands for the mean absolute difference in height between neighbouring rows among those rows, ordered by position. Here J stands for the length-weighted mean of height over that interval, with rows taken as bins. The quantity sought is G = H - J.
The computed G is -48.1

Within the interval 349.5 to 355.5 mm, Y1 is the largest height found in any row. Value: 45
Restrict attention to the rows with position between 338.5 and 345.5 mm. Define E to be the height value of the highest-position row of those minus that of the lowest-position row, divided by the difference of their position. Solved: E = -1.32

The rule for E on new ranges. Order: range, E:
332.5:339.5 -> 0.80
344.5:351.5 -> -0.22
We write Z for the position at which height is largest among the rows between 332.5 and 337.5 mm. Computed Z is 337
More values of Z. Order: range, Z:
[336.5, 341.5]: 340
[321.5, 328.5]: 323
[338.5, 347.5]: 340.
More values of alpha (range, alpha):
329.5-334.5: 43.5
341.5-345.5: 46.3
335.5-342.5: 46.9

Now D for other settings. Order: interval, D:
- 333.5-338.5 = 3136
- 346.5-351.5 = 2200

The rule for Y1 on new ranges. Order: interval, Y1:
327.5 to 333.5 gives 49.4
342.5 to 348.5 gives 48.5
